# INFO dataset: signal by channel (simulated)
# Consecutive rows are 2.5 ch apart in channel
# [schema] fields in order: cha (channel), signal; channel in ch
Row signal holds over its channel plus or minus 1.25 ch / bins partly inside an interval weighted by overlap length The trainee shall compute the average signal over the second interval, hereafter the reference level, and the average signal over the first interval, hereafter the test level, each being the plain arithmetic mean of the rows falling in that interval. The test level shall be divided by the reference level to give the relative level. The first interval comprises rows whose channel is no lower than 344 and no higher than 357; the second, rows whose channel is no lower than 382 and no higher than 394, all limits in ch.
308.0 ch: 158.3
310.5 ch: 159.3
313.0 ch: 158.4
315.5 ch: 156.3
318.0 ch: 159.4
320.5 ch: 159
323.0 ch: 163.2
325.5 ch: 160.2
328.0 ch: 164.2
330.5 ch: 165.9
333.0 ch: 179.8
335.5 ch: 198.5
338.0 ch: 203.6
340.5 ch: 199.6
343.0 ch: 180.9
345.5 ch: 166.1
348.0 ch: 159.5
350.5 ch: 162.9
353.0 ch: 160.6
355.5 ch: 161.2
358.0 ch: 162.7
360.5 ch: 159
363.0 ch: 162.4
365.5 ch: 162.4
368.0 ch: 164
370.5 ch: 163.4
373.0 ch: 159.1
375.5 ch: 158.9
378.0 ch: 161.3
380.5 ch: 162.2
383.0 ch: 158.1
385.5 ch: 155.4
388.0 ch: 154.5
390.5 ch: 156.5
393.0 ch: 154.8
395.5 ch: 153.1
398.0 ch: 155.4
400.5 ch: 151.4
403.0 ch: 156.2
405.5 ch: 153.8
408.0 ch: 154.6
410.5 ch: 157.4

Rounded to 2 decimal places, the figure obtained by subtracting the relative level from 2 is 0.96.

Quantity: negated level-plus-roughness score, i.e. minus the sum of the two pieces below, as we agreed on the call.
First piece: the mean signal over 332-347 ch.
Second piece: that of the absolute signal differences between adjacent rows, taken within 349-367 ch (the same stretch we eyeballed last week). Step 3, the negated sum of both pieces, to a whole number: -190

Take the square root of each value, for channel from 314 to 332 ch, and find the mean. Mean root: 12.7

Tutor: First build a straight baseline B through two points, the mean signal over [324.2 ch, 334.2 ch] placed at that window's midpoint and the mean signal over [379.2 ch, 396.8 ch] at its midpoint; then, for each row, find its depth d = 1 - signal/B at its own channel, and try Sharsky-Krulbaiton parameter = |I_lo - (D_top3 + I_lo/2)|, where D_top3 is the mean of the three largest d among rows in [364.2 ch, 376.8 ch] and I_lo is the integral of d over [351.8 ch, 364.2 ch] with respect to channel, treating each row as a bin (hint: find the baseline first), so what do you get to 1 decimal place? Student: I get 0.0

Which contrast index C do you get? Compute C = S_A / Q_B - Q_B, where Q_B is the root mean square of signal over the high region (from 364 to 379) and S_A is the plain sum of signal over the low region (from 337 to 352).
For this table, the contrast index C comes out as -155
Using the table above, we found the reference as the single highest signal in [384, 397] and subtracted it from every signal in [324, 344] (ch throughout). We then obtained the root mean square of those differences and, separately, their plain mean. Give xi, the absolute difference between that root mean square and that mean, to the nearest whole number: 5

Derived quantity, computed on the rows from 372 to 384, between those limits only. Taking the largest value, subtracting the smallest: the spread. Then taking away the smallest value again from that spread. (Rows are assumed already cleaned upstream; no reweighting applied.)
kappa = -154.0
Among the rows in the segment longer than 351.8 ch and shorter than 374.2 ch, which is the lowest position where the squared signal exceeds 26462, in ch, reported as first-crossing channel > 358.0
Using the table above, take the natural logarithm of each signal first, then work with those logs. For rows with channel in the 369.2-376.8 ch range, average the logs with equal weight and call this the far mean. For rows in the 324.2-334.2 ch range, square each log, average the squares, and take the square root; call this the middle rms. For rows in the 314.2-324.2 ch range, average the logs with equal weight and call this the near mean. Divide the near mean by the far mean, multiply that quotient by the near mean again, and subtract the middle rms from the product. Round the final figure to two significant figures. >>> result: -0.055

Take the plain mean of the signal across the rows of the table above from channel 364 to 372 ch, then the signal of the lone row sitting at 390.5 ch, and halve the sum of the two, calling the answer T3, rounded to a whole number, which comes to 160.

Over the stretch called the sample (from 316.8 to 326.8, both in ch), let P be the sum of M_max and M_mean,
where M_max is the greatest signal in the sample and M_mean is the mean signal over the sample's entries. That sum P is 324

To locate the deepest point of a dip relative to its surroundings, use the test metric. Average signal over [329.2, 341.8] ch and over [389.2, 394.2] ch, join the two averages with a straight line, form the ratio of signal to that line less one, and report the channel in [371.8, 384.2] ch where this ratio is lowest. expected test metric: 373.0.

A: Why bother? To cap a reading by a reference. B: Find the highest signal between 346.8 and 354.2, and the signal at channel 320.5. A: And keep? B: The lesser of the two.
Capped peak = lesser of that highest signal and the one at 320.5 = 159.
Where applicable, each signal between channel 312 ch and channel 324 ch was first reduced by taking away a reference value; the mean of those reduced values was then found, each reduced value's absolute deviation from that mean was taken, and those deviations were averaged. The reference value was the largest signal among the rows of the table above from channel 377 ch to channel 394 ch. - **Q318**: 1.63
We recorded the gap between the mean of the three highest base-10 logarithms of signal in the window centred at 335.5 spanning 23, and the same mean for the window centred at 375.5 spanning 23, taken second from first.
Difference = 0.089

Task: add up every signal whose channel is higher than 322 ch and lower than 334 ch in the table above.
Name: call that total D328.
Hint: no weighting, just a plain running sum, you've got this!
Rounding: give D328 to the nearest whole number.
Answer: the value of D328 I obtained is 833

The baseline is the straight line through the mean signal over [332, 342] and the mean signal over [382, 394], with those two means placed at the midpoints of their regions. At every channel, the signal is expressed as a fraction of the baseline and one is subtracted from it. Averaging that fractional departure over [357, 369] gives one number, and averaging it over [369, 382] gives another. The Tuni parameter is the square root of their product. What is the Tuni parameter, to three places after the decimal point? 0.045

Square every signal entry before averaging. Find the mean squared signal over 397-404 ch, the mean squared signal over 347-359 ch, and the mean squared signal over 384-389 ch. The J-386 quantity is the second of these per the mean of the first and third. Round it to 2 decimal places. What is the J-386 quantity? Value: 1.09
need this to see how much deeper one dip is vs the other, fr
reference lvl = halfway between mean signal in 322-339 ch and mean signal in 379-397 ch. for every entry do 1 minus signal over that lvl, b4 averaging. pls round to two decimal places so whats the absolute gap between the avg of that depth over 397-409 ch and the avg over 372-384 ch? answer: 0.03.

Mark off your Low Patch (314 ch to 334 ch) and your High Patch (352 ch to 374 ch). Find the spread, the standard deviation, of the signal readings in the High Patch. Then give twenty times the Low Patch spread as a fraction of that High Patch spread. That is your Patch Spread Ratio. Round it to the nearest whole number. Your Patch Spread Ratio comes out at 81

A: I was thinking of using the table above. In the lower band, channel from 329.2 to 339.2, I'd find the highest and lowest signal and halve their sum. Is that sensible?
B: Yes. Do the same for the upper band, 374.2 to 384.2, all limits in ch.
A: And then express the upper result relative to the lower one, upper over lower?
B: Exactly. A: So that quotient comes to 0.87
